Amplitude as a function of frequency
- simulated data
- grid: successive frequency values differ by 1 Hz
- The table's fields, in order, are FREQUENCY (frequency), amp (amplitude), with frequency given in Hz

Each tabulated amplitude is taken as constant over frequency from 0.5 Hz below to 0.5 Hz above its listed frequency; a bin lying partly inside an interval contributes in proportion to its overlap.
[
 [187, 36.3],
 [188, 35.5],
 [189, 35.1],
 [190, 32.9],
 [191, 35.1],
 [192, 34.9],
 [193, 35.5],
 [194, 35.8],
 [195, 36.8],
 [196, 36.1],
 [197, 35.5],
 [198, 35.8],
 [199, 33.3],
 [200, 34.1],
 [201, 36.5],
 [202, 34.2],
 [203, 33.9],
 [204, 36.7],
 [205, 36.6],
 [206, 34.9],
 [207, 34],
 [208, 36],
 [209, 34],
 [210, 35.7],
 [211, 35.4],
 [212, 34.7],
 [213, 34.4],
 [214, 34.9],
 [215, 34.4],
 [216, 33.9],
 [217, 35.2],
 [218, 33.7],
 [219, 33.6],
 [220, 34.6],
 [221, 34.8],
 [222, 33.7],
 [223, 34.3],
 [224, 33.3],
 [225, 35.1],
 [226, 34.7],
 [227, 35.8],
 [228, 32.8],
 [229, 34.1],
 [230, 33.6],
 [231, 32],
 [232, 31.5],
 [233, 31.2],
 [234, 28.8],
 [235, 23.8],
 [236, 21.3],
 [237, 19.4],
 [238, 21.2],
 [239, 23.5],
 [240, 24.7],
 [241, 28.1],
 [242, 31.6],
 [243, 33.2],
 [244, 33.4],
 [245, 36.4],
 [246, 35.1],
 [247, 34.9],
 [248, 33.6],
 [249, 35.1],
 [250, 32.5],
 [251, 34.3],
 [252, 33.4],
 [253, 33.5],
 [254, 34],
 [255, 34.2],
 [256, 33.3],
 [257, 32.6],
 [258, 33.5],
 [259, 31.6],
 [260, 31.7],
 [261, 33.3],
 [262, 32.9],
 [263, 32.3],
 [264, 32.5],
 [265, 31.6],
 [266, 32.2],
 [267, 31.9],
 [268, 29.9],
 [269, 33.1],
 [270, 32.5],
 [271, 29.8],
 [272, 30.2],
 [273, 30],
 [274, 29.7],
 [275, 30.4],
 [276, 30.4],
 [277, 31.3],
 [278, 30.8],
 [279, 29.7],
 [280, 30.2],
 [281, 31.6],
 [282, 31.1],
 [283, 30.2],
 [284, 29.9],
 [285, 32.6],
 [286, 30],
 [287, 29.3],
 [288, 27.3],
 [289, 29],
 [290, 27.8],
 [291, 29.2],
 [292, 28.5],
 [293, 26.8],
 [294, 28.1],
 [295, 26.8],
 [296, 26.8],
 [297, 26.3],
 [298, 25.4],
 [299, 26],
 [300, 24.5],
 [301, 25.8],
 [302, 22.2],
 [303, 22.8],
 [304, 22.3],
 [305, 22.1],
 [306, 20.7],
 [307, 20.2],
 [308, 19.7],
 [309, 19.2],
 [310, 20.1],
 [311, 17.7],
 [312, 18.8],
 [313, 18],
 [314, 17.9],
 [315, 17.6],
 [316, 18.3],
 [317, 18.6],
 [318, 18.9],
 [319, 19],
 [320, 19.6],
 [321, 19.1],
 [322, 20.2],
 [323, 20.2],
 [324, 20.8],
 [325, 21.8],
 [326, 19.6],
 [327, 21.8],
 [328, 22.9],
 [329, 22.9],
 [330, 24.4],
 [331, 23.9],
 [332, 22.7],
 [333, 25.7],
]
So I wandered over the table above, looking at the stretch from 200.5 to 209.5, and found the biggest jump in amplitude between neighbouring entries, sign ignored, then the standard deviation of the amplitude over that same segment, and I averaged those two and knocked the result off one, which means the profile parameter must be -1.0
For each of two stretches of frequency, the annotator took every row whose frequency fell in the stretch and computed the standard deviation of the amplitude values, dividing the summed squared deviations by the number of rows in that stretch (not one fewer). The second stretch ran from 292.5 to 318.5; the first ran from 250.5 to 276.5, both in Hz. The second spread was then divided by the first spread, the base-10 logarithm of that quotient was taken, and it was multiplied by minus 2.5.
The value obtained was -1.0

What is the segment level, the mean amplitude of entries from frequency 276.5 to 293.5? 29.7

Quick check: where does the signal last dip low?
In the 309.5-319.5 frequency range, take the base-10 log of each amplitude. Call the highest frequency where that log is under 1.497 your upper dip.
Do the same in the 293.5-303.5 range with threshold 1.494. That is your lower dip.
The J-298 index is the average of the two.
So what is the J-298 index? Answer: 311.0 Hz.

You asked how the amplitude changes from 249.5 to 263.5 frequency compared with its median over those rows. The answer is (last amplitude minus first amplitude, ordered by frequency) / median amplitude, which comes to -0.006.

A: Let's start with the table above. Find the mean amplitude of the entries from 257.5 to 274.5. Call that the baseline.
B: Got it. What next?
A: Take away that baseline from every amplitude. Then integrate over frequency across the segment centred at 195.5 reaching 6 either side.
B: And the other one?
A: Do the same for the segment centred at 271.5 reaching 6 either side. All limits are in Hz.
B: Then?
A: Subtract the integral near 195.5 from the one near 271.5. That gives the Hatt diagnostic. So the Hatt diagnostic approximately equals -51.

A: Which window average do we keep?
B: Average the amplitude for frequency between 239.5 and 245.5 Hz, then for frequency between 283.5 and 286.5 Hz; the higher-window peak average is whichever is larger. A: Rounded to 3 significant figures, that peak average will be 31.2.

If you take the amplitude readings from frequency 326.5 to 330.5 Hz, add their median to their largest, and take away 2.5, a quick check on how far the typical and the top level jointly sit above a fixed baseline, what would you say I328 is 45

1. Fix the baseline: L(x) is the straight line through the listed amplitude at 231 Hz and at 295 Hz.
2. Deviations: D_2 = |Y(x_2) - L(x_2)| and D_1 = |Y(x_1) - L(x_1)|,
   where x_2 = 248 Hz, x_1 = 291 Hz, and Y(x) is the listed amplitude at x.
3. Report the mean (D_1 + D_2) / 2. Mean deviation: 2.5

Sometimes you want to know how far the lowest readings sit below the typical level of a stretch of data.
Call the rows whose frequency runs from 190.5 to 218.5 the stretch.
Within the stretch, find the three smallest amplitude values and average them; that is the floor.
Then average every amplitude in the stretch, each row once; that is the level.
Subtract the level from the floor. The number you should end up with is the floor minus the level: -1.4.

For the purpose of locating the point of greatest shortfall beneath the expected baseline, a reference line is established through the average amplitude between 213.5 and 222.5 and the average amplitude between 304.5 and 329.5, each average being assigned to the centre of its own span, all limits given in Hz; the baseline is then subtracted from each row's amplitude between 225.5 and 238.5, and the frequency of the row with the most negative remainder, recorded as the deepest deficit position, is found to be 237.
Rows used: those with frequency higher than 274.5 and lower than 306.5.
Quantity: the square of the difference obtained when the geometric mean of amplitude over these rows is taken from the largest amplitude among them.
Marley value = 26.0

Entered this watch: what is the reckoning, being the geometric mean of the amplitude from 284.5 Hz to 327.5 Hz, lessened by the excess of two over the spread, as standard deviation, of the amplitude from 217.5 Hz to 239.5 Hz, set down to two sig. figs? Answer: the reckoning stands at 26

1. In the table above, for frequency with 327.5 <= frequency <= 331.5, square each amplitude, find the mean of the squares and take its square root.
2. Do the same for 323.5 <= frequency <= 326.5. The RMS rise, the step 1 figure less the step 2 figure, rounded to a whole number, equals 3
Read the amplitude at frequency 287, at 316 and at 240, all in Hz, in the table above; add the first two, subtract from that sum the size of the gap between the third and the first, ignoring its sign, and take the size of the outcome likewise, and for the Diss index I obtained 43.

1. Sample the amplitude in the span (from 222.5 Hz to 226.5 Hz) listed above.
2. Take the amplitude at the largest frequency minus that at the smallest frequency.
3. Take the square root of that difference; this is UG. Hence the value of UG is 0.6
